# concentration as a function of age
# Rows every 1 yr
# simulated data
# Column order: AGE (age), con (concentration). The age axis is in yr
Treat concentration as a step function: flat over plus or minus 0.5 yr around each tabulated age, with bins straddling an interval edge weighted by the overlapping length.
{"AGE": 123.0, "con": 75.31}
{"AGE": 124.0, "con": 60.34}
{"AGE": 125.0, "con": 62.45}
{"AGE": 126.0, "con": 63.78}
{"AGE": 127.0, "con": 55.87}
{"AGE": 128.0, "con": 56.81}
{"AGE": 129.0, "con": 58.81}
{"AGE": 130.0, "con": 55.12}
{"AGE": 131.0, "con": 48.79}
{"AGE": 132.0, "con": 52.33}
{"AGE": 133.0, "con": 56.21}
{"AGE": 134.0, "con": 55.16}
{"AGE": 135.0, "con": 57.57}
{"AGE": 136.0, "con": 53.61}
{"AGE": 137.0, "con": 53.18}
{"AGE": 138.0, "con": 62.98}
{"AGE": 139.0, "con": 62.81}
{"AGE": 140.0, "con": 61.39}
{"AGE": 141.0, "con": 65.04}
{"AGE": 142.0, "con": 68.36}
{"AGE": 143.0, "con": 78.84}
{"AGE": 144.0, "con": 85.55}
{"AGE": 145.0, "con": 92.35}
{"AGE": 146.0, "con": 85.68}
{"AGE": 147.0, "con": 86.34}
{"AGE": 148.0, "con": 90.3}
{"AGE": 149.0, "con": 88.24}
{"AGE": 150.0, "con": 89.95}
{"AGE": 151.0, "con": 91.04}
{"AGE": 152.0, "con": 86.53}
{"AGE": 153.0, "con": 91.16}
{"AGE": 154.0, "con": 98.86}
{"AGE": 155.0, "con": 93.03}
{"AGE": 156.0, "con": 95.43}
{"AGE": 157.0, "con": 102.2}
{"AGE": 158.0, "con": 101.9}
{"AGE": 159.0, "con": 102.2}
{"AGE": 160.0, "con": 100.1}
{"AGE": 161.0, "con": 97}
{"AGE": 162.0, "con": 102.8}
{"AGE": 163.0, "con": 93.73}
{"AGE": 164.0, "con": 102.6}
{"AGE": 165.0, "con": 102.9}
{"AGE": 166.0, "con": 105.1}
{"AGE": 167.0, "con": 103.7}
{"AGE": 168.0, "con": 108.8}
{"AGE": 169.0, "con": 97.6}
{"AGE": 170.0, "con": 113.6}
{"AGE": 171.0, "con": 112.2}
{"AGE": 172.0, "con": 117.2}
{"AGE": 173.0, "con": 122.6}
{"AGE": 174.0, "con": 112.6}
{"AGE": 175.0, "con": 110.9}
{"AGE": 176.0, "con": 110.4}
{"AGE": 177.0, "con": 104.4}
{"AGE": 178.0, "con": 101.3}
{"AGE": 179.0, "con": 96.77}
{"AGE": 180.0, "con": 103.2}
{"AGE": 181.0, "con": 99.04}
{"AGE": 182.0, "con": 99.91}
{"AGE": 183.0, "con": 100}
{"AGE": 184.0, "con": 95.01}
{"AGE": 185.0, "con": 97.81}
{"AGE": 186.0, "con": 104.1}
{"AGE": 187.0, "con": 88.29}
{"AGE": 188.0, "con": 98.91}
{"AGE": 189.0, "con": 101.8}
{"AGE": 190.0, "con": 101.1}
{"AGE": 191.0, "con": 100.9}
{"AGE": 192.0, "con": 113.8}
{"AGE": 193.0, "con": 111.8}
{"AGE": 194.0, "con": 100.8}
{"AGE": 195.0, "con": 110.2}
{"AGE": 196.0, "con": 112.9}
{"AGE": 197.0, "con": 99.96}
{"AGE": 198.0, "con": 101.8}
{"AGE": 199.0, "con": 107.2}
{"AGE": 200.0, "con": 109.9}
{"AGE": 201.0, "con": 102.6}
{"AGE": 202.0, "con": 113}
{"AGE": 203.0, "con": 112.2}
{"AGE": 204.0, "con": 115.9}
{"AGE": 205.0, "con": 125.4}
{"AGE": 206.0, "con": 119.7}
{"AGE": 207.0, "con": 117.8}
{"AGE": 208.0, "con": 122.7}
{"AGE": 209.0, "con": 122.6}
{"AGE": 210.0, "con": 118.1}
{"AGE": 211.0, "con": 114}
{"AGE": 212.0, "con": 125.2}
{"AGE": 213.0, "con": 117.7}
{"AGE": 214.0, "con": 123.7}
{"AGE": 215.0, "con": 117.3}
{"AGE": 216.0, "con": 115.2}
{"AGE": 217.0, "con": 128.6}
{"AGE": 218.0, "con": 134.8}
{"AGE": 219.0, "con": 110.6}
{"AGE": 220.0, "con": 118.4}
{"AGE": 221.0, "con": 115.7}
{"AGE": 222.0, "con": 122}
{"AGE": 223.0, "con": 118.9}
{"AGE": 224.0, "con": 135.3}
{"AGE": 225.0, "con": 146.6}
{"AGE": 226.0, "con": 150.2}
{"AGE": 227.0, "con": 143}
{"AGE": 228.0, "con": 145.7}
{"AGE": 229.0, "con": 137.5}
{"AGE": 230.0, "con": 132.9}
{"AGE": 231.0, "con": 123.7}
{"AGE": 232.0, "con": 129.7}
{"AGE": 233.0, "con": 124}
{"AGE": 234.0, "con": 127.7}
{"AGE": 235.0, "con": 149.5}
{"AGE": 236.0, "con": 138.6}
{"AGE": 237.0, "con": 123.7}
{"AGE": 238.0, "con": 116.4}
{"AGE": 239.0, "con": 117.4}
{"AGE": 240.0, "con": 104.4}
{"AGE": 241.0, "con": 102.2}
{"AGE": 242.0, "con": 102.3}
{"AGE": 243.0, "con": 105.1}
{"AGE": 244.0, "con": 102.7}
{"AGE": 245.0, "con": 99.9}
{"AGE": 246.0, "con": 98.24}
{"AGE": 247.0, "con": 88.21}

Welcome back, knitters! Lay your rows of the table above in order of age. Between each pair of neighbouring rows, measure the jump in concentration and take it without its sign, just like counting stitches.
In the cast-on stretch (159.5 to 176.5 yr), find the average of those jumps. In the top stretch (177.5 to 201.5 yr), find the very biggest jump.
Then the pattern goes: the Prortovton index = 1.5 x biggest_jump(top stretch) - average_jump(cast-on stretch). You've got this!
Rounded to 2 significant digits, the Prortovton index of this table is 18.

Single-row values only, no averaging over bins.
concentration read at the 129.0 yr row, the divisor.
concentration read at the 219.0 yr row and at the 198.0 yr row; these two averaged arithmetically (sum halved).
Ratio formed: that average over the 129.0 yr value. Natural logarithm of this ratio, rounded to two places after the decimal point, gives 0.59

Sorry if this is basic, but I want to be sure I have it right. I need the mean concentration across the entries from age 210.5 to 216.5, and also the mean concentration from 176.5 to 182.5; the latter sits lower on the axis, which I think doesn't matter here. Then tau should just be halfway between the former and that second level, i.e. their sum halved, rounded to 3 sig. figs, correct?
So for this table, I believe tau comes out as 110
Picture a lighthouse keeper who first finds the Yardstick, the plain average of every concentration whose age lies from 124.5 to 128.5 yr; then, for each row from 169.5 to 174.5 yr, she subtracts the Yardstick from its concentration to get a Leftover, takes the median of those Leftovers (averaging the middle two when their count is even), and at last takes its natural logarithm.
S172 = 3.99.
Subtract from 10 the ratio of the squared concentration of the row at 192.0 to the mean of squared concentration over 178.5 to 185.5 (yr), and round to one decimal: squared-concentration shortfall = 8.7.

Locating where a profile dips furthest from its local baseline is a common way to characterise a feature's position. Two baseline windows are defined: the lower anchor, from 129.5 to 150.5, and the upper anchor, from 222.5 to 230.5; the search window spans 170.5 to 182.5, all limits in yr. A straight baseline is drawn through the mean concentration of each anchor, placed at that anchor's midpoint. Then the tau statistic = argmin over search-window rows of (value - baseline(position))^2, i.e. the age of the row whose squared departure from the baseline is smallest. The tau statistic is 178.0 yr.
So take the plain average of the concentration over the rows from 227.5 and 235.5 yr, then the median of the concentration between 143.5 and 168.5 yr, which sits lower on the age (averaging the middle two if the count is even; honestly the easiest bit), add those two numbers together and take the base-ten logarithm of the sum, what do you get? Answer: 2.360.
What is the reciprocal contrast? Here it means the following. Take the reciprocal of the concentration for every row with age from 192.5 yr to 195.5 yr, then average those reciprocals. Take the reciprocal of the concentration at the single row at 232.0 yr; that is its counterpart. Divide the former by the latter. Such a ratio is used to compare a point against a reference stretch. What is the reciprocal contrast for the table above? 1.2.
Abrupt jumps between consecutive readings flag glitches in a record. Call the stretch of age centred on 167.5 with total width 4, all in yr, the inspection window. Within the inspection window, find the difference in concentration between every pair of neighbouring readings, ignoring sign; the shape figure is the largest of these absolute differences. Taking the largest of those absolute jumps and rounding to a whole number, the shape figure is 11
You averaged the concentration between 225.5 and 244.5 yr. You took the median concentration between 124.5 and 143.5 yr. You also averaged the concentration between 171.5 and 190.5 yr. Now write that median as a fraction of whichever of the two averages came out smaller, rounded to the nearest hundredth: 0.56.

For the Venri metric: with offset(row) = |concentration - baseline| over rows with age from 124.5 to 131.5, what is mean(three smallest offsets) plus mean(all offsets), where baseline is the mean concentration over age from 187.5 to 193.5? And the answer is 90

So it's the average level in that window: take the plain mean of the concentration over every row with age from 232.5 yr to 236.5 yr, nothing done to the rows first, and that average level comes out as 135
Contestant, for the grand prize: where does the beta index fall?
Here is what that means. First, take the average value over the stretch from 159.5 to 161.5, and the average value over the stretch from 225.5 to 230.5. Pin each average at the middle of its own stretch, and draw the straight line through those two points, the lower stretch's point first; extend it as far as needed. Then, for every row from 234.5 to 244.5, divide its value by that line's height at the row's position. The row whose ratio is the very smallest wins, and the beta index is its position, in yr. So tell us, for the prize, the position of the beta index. 244.0 yr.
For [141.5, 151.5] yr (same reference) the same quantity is 142.0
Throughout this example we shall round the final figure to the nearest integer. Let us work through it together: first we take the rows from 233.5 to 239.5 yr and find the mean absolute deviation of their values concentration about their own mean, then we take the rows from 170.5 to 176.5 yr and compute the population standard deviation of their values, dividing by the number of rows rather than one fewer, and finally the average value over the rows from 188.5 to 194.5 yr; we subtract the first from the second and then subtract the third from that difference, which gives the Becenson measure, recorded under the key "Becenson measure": -111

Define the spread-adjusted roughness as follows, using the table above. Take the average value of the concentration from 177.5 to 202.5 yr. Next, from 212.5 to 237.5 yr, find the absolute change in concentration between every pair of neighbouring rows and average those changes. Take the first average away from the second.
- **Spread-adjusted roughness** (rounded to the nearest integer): -94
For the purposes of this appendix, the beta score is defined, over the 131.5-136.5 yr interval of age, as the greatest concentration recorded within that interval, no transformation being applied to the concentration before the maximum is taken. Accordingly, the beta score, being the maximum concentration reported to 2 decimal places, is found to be 57.57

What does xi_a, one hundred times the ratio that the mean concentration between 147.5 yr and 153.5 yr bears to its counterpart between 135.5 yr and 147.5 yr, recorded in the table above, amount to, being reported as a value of 125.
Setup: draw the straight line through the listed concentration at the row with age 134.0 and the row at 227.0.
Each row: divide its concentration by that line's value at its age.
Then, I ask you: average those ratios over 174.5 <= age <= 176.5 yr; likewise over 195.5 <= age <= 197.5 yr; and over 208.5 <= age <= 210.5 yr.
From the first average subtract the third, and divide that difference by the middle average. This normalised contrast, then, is 0.24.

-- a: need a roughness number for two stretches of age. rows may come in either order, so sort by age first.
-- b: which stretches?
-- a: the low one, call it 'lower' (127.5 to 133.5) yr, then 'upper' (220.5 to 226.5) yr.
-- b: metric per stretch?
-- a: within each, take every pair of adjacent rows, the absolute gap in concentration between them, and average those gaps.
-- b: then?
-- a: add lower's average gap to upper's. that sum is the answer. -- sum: 12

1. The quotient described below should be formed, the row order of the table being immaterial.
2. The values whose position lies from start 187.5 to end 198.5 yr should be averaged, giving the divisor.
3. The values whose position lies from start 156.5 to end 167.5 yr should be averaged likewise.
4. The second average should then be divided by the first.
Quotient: 0.97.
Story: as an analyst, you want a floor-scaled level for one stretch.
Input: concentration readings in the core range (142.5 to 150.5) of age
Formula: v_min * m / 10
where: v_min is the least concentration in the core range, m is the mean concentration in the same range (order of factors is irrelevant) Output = 687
